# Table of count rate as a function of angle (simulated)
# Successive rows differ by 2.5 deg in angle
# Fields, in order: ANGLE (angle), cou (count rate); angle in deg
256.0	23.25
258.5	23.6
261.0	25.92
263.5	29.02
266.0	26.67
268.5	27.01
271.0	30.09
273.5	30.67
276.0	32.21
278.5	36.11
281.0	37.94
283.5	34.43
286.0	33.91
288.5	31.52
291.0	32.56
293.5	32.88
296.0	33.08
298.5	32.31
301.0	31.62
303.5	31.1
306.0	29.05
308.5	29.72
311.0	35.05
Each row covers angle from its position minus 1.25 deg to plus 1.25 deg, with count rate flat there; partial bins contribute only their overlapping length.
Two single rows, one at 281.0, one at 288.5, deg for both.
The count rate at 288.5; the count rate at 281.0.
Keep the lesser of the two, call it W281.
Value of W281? 32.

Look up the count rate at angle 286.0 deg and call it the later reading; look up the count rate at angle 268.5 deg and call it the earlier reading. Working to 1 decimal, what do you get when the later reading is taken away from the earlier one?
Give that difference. -6.9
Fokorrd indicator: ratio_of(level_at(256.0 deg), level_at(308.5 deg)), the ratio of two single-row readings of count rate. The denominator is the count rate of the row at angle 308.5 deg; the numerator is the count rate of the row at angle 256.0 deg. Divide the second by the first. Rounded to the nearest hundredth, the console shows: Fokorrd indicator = 0.78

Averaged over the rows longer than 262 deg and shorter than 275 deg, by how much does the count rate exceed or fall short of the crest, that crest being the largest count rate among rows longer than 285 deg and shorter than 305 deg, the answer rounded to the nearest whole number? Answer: -5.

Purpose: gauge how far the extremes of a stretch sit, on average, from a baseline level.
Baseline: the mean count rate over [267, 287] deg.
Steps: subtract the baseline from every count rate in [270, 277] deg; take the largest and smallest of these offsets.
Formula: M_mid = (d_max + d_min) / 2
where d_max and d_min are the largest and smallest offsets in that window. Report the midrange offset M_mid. -1.6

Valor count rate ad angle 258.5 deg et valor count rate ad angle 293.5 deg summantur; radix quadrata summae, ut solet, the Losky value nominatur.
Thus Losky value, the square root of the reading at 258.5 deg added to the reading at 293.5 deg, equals 7.52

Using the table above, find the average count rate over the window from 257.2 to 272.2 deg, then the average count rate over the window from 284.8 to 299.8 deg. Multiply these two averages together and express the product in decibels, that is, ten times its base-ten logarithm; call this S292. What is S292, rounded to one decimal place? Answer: 29.5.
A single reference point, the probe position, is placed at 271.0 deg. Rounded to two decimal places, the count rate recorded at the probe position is 30.09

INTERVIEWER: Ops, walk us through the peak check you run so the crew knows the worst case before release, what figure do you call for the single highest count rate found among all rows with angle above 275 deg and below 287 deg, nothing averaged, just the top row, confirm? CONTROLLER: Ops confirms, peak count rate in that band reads 37.94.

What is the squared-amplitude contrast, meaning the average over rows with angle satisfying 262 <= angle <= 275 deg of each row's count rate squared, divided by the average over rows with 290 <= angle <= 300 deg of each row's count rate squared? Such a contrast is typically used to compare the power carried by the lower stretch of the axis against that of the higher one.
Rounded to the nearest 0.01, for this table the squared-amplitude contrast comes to 0.77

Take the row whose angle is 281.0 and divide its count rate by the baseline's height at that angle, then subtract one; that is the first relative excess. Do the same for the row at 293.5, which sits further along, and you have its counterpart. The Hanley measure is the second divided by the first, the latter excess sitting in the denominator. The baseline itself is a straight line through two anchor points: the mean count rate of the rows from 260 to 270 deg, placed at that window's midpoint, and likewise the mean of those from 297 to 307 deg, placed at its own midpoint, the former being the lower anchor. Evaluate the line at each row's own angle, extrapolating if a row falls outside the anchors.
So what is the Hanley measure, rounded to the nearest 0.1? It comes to 0.3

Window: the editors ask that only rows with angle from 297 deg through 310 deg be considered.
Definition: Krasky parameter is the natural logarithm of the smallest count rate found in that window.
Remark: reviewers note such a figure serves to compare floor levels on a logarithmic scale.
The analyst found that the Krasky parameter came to 3.37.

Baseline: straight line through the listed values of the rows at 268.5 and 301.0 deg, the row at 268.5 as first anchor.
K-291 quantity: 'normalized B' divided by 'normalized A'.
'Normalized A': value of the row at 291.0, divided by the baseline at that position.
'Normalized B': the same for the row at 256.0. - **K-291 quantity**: 0.85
